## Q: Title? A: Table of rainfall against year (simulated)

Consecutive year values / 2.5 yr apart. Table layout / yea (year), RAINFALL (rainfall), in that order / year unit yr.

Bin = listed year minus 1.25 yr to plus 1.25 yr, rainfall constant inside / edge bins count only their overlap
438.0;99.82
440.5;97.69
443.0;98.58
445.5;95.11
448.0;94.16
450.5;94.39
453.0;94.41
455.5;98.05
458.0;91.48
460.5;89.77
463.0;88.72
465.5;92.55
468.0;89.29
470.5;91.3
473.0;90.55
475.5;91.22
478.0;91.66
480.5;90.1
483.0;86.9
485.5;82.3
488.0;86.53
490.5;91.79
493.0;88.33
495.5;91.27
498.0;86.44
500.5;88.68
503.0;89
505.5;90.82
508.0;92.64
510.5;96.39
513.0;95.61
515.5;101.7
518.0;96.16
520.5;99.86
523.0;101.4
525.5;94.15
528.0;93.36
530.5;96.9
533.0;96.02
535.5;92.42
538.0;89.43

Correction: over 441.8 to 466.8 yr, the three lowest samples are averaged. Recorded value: 90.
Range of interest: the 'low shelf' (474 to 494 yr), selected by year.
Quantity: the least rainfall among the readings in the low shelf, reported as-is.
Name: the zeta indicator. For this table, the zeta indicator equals 82.3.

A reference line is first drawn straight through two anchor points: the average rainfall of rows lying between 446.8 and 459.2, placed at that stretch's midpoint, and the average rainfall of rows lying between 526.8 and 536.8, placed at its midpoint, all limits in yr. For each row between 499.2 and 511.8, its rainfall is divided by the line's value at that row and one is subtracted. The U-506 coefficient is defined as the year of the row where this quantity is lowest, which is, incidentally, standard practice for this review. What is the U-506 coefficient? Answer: 500.5 yr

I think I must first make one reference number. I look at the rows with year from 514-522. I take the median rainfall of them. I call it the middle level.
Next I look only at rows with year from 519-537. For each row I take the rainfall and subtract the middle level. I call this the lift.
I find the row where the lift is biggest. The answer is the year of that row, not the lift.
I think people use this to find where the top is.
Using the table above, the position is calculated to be 523.0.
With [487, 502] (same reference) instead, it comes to 490.5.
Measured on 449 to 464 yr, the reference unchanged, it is 455.5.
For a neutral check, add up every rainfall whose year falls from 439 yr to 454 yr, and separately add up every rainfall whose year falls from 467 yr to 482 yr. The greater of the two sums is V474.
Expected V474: 574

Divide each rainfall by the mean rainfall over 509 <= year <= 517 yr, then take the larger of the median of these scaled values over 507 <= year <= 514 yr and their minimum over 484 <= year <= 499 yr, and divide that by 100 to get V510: 0.0098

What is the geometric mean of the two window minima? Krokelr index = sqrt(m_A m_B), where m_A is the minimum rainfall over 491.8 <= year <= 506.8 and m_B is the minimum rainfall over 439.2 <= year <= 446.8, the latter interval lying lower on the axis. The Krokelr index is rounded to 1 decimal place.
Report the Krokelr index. 90.7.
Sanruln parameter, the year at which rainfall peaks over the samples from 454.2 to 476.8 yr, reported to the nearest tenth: 455.5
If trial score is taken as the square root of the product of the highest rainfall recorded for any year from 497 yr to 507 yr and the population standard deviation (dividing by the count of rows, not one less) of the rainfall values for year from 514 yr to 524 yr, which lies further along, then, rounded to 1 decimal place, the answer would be 14.1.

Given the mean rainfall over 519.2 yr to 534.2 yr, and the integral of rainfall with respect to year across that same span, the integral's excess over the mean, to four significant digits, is 1357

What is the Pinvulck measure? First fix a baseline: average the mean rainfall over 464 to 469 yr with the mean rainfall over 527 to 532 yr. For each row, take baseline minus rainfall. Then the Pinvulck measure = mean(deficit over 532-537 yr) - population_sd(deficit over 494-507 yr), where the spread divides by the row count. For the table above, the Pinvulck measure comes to -3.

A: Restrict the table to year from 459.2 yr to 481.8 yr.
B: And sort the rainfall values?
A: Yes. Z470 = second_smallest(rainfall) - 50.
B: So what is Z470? 39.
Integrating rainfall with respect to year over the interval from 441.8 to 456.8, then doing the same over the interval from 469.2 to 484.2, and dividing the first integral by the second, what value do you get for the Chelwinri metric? 1.06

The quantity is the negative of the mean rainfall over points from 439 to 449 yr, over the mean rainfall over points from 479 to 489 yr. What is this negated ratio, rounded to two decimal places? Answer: -1.11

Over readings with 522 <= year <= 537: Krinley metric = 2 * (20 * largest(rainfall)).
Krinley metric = 4056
